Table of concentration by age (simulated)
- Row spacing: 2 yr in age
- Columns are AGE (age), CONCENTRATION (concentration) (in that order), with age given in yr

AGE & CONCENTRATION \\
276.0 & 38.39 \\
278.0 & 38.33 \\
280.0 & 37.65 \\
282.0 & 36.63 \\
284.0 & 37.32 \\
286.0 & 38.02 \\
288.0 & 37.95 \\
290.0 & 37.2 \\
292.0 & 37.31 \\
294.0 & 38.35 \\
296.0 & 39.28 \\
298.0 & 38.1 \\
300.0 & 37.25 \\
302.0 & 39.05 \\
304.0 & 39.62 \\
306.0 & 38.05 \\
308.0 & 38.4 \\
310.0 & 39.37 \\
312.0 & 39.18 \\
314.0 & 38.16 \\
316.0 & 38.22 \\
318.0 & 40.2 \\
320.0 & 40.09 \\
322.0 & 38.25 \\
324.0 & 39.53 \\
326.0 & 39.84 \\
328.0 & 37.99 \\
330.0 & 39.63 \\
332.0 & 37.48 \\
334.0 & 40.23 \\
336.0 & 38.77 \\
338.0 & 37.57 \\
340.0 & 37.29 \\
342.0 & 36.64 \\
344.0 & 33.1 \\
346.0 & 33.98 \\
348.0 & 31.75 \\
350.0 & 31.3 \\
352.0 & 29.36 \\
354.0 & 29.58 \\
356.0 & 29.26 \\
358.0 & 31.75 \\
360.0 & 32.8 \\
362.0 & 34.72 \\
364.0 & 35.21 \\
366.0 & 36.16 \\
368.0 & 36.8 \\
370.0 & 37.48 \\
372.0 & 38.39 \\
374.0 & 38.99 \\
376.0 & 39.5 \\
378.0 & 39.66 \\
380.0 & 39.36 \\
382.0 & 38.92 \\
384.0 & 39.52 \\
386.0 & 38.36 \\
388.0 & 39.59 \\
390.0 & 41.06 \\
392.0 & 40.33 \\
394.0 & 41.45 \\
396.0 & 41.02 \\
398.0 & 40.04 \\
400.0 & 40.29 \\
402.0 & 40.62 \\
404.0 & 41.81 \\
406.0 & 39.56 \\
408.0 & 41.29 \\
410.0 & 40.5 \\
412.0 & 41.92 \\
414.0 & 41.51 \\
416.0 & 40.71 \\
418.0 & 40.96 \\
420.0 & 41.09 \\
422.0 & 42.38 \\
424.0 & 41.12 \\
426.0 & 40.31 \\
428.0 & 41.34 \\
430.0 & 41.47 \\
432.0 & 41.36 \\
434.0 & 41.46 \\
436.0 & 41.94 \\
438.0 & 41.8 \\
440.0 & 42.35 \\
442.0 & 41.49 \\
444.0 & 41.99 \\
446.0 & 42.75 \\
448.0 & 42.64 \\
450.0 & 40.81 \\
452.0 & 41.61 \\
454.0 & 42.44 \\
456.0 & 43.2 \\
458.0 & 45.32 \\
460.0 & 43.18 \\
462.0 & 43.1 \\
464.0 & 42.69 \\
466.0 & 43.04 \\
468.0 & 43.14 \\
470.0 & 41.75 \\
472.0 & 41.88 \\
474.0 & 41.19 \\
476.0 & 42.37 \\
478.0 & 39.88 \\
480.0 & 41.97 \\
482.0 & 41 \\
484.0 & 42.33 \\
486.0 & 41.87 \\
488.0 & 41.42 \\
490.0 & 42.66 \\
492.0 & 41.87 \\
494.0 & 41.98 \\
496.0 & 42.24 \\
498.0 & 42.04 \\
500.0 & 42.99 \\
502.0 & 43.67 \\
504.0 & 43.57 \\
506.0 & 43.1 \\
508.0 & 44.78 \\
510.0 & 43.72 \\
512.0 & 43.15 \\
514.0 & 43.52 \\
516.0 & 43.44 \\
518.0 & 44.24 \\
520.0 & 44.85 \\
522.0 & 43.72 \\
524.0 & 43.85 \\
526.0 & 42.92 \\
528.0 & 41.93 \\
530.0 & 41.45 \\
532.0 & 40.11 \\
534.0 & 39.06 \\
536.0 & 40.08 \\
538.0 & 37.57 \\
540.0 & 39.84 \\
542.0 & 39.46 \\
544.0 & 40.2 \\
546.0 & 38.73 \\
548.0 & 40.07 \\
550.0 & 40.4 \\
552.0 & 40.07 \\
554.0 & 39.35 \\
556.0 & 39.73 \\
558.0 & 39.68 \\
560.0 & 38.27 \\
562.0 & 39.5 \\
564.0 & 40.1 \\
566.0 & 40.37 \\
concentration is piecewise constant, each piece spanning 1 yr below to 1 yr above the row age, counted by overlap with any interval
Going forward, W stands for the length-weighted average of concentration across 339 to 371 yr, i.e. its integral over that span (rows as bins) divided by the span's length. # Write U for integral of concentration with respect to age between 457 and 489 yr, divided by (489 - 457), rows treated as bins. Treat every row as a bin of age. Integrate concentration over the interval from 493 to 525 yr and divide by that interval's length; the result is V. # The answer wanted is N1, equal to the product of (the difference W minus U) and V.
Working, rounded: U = 42.3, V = 43.4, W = 33.6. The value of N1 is -377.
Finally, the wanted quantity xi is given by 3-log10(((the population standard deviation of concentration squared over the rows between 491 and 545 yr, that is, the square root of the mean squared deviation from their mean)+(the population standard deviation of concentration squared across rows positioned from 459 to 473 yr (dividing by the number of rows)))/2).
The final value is 0.99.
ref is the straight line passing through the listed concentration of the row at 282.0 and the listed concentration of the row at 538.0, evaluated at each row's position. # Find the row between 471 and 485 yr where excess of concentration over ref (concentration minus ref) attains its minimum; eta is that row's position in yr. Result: 478.0 yr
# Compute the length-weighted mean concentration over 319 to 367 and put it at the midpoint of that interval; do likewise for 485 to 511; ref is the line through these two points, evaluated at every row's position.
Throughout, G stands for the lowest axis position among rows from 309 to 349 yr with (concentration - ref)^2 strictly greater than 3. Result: 310.0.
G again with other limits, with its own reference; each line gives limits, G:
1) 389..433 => 390.0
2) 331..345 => 332.0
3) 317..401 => 318.0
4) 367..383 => 374.0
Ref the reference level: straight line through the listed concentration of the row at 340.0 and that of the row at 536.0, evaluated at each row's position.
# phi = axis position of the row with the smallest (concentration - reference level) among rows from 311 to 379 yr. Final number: 356.0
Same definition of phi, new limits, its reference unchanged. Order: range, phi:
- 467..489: 478.0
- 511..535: 534.0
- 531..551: 538.0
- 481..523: 482.0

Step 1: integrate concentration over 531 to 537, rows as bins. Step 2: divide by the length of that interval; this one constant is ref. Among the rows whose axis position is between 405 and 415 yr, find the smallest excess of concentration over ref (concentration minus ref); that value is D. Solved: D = 0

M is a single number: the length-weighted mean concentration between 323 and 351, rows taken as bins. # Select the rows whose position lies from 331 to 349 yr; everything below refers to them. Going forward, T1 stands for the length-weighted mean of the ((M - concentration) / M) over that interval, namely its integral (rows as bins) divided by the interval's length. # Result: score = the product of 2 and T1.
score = 0.03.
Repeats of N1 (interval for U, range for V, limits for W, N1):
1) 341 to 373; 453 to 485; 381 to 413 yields 286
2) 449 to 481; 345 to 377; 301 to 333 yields -116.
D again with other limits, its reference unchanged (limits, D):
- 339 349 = -8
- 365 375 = -4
